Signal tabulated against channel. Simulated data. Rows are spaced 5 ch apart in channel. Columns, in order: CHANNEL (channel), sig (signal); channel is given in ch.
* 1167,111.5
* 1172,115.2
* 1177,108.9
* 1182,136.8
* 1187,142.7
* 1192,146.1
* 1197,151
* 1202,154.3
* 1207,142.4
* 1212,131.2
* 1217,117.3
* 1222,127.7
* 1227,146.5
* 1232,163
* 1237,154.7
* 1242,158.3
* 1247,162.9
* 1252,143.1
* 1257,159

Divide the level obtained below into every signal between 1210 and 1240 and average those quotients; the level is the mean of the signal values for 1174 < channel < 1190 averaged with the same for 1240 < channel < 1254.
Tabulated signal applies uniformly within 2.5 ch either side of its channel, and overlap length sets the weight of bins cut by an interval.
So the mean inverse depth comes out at 1.03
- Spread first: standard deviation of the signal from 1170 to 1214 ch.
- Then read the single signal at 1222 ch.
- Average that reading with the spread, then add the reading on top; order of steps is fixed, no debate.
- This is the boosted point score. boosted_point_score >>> 199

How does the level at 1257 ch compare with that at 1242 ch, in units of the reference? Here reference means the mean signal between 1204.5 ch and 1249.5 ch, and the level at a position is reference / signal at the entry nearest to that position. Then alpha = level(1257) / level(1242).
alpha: 1.00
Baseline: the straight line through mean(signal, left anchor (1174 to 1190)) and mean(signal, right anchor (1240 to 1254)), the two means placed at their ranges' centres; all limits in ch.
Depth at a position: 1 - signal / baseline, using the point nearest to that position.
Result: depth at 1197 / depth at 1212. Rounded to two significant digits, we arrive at -1.6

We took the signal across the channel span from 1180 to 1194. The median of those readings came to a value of 143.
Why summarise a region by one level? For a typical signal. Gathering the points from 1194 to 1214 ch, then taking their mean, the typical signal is 145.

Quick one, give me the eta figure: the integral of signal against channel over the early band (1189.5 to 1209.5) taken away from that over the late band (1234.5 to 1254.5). 126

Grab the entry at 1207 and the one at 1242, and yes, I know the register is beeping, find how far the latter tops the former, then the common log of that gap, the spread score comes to 1.20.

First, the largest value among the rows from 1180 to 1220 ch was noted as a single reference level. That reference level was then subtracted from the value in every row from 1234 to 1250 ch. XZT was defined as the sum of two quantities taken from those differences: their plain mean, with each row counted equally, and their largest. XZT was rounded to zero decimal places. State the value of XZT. 13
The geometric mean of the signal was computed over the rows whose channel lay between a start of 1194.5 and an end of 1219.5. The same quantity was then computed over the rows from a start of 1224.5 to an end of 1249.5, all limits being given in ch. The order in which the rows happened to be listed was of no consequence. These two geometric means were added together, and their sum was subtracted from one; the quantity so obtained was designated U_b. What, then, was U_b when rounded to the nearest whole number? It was -295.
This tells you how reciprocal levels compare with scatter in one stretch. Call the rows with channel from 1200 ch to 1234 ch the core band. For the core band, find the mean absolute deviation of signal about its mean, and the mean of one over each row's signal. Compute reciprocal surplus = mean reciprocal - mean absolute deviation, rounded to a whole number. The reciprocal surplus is -13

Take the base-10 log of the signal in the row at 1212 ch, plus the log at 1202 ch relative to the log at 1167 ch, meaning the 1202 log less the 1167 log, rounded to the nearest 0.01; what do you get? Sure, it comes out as 2.26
